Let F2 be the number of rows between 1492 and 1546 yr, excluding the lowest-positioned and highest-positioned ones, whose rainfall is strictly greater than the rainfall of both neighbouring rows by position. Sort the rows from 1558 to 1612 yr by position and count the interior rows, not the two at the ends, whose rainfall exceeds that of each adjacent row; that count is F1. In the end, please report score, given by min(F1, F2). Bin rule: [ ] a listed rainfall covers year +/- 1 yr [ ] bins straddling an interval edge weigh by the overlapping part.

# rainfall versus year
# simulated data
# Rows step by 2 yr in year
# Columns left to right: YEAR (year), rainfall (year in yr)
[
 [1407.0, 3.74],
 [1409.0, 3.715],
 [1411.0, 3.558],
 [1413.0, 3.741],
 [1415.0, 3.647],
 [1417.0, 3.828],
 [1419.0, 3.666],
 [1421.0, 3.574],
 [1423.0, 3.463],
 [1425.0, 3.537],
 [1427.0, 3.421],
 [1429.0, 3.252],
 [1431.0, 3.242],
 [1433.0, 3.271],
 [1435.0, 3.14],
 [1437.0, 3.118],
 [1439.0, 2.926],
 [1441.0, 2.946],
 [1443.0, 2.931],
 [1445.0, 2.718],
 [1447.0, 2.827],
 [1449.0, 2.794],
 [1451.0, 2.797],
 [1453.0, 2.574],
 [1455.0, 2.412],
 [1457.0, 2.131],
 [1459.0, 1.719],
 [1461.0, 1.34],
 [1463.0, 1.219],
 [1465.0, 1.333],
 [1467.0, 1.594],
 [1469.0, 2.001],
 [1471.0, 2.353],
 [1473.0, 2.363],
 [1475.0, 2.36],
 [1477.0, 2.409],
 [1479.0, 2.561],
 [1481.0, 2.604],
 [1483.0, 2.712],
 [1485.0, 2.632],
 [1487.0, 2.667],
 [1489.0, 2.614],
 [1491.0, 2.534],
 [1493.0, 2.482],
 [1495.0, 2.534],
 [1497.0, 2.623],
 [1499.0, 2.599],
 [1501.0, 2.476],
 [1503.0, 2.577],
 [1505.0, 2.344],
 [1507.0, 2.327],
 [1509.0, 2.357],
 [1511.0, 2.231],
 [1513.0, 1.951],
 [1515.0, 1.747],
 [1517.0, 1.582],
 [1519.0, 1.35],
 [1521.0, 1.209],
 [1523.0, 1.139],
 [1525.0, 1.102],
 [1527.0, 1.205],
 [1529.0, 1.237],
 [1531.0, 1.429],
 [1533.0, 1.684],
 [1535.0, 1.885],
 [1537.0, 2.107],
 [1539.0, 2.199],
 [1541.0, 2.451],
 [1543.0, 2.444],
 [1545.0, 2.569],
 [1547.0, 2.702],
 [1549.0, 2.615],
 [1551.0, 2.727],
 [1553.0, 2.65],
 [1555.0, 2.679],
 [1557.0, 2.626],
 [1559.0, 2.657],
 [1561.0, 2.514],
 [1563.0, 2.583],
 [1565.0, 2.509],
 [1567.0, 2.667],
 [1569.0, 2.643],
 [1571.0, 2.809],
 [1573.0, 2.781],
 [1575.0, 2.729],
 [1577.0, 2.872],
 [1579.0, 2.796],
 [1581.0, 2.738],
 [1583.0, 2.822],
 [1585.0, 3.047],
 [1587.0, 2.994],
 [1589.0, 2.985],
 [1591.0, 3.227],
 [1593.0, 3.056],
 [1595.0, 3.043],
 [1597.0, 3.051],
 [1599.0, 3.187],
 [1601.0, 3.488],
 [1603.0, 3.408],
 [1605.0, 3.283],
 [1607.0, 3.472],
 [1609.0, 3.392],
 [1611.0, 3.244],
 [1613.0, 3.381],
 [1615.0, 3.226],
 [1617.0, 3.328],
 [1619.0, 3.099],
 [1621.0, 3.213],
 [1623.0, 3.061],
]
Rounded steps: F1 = 8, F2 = 4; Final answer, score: 4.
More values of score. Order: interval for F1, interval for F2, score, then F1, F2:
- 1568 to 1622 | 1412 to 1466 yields 6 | 8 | 6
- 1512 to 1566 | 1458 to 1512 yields 6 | 6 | 6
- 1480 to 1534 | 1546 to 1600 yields 5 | 5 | 9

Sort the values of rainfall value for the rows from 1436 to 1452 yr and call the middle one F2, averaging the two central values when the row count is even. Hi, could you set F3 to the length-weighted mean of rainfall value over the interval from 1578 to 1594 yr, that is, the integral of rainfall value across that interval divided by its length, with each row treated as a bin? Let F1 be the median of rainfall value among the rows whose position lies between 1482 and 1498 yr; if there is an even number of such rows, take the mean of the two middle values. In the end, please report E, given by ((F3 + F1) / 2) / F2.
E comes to 0.97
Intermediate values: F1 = 2.6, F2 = 2.9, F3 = 2.96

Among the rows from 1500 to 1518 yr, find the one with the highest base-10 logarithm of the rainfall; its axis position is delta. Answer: 1503.0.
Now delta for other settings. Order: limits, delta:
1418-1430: 1419.0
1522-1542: 1541.0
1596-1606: 1601.0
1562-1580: 1577.0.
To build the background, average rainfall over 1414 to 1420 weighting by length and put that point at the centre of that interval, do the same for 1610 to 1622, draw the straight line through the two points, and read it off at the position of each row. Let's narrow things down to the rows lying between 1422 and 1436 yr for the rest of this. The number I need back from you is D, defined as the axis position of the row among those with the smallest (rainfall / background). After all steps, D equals 1435.0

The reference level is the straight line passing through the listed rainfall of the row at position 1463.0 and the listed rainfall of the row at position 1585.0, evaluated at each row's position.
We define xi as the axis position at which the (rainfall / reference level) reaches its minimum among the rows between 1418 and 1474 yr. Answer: 1463.0 yr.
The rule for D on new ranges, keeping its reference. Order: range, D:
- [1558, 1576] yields 1561.0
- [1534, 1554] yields 1535.0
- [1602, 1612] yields 1611.0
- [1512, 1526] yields 1525.0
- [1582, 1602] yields 1583.0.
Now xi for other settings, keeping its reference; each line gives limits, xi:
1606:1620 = 1619.0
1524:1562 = 1525.0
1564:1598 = 1565.0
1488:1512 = 1511.0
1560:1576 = 1565.0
